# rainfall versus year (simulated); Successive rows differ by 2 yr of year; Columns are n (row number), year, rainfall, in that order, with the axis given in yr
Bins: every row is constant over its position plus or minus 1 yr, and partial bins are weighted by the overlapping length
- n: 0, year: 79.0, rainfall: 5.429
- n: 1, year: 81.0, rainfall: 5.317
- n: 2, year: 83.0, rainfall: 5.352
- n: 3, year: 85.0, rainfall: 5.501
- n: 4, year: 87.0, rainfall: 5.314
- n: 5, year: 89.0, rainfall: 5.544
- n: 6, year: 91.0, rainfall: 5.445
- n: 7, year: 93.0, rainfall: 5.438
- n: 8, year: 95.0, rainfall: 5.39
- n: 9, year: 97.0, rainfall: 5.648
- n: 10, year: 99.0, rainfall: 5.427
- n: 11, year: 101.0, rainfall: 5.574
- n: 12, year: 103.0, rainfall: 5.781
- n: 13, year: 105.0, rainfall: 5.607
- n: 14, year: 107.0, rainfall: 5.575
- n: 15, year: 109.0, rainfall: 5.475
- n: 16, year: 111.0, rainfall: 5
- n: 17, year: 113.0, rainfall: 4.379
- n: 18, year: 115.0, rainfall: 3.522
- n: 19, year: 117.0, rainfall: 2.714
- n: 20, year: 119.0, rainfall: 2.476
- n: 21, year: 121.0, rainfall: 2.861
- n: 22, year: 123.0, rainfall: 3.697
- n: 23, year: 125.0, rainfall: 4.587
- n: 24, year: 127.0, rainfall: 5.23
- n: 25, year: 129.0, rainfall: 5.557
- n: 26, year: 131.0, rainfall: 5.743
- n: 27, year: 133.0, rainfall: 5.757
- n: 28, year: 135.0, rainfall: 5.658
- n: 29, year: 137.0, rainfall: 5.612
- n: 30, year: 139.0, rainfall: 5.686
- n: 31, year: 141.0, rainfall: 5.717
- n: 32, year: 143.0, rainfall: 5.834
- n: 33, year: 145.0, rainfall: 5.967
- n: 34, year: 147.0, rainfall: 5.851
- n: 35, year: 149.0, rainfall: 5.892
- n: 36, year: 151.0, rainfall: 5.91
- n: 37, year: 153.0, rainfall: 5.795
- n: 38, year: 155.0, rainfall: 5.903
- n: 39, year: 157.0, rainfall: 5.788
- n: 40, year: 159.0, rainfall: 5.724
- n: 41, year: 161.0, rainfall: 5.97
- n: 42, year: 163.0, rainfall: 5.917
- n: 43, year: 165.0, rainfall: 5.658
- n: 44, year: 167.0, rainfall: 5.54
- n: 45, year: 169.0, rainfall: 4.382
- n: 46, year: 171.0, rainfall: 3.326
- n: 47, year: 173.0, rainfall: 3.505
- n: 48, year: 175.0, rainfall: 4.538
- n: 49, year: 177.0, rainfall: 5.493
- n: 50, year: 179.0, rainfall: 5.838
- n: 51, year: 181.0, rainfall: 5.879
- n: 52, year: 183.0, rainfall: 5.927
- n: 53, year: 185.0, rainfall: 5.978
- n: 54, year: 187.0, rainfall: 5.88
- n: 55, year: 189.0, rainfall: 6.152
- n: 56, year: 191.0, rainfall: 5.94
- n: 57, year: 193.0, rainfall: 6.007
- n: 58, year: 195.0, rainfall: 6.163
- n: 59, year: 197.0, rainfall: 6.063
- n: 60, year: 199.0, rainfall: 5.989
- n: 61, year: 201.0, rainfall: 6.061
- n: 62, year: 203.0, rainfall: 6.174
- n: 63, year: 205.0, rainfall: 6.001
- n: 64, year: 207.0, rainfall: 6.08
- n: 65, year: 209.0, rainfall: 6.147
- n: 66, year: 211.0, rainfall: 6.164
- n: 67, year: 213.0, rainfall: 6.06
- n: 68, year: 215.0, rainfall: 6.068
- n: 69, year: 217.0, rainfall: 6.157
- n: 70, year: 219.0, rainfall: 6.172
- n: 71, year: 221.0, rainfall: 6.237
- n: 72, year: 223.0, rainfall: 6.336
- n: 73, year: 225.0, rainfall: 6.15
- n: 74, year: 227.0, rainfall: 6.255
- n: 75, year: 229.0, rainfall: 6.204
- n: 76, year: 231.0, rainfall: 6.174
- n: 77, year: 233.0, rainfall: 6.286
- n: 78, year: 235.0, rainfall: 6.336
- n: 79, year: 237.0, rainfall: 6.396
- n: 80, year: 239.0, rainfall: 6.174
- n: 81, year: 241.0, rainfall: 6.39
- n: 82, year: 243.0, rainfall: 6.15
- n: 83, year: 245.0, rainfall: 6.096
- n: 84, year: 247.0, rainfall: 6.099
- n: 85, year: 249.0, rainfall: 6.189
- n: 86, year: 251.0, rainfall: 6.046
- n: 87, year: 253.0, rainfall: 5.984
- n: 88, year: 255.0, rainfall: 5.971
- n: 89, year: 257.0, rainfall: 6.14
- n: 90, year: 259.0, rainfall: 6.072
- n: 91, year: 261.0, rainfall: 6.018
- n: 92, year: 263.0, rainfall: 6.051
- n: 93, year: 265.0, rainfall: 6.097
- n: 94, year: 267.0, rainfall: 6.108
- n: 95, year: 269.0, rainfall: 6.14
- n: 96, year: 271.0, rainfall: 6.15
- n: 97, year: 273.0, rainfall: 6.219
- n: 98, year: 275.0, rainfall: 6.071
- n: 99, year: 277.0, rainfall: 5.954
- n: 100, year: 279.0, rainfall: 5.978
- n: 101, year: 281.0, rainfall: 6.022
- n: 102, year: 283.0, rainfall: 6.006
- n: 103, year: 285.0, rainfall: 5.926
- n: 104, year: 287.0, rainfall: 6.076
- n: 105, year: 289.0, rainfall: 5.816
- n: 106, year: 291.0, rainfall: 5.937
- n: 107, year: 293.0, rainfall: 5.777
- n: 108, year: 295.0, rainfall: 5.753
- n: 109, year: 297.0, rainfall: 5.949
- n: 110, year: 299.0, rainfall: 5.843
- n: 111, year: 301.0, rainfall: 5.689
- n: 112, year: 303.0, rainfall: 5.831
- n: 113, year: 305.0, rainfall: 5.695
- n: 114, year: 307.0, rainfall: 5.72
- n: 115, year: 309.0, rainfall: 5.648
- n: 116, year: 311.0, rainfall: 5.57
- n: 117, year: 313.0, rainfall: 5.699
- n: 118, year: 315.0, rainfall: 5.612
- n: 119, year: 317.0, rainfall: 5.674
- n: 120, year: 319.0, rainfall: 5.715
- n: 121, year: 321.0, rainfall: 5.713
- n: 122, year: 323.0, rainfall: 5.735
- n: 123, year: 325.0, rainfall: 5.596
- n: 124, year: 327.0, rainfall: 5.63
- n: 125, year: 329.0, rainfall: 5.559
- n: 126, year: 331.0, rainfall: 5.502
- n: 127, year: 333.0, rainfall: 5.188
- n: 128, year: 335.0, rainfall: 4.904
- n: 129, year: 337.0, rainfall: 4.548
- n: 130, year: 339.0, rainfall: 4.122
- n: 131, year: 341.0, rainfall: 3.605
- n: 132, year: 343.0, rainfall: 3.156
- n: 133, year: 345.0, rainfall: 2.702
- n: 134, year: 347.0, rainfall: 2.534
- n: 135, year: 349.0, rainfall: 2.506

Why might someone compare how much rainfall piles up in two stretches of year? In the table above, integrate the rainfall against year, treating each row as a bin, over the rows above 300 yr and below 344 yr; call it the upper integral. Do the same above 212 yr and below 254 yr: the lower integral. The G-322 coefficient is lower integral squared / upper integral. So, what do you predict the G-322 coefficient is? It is 291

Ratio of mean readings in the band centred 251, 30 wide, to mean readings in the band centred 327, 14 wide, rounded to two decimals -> 1.10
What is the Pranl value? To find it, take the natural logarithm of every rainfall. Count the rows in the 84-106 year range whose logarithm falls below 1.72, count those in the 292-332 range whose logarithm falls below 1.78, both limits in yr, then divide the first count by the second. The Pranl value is 0.42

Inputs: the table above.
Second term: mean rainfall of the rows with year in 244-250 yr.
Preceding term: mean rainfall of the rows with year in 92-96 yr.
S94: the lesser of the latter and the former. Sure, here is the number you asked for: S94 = 5.41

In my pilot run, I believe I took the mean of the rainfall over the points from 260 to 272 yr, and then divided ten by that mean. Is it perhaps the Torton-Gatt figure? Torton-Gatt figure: 1.64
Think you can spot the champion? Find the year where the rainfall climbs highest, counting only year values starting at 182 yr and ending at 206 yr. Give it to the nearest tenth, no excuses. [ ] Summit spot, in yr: 203.0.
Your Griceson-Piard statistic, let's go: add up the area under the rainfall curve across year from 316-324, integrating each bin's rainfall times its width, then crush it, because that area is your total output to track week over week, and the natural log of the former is 3.82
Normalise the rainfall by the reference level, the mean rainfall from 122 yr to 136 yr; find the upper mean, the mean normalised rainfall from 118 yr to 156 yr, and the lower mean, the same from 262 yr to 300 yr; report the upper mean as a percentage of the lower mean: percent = 88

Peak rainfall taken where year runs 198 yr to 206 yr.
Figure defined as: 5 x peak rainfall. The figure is 30.9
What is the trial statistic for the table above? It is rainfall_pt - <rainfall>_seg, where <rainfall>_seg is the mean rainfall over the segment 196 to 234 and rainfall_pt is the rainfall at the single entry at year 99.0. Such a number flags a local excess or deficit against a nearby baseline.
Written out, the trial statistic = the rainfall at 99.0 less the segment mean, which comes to -0.72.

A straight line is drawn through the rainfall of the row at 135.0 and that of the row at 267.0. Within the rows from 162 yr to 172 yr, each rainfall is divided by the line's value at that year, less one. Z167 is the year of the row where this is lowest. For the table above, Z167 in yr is 171.0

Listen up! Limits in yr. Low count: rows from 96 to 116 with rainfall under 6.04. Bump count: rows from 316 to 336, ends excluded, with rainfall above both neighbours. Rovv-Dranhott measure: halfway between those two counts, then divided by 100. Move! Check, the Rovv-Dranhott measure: 0.065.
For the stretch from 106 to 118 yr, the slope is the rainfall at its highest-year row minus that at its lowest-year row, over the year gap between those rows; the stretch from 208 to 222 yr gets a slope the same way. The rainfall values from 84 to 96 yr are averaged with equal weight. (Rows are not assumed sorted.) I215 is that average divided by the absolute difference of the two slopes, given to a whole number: 19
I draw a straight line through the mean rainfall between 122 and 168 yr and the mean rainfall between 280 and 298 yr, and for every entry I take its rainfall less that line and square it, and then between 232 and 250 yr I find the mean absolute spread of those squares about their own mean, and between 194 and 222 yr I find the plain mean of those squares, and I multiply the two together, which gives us 0.013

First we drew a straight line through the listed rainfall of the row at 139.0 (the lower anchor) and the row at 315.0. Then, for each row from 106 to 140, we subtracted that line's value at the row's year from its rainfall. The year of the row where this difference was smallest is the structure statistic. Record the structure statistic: 119.0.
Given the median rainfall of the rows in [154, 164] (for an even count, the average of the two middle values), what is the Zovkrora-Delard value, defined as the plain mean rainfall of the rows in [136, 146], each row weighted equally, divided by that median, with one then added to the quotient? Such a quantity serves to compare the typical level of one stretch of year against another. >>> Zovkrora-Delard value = 1.98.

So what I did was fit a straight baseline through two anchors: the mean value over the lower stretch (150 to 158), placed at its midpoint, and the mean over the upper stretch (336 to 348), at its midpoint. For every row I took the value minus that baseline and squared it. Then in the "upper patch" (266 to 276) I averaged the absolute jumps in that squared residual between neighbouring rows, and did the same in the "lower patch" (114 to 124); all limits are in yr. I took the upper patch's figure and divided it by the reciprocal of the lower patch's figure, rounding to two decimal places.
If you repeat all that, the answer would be 1.03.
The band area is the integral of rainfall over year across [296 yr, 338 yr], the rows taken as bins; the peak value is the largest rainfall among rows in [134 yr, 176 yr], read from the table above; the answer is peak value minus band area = -228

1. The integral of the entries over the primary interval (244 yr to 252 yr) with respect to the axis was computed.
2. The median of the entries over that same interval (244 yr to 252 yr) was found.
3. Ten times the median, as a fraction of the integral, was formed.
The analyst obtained 1.2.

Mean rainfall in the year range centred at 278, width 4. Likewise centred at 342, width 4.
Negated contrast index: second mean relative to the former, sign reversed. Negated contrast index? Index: -0.57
